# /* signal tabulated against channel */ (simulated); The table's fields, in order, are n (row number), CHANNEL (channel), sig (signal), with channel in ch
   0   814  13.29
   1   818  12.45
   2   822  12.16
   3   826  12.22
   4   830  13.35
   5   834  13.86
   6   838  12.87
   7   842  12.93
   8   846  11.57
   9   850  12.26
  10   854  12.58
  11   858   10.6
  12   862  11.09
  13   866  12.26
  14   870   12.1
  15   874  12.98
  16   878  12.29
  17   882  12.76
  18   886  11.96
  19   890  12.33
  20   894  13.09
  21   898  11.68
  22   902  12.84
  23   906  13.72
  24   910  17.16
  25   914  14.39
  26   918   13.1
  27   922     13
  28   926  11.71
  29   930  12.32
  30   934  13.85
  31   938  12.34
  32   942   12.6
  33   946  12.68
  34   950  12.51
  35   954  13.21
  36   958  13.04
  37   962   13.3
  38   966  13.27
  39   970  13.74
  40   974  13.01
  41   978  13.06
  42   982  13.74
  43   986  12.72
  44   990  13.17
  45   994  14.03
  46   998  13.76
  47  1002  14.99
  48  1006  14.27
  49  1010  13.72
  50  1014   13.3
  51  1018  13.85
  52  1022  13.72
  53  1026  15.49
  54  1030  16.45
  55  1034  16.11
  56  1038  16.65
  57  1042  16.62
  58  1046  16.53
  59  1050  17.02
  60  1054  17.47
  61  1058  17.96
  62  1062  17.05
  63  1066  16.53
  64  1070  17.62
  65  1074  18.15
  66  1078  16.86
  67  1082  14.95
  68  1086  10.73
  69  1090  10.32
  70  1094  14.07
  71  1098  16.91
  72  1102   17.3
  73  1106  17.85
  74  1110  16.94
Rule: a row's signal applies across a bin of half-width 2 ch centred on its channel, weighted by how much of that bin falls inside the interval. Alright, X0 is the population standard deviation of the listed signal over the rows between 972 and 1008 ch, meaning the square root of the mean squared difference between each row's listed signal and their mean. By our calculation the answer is 0.68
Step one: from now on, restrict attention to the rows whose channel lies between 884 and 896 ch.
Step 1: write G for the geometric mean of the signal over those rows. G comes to 12.5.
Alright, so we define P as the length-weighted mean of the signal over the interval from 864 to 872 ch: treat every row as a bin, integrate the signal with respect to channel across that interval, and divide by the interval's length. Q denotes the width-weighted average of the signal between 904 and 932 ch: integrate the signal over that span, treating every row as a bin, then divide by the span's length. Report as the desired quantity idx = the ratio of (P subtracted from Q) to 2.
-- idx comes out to 0.7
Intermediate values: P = 12.2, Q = 13.6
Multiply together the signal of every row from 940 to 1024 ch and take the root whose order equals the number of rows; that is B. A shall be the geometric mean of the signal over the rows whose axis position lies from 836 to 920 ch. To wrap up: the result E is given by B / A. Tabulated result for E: 1.06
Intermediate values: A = 12.6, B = 13.4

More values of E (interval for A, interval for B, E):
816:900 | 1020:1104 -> 1.28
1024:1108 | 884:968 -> 0.81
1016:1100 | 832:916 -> 0.81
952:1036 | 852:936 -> 0.92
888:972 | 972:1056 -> 1.12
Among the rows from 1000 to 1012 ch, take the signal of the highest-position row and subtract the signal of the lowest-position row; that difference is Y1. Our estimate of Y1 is -1.3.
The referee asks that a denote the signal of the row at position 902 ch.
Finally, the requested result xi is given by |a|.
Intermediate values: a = 12.84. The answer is 12.8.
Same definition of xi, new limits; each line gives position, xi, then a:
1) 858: 10.6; 10.6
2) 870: 12.1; 12.1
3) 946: 12.7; 12.68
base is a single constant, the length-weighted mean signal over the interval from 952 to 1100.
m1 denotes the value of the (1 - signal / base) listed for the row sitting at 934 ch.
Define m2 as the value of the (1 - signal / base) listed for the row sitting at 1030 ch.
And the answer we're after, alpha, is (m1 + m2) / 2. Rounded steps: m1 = 0.1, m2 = -0.11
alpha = -0.024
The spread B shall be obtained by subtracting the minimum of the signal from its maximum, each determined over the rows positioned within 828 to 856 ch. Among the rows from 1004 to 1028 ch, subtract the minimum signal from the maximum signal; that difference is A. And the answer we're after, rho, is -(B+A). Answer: -4.5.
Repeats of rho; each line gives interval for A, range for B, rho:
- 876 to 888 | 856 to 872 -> -2.5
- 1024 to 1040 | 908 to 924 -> -5.3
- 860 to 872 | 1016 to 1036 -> -3.9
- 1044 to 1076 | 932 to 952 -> -3.1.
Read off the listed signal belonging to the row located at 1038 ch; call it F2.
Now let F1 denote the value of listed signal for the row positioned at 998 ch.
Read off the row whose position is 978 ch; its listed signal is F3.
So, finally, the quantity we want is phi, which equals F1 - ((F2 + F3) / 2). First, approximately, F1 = 13.76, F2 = 16.65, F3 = 13.06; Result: -1.1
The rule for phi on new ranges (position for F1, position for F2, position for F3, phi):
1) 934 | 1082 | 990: -0.2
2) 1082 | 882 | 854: 2.3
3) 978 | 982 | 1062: -2.3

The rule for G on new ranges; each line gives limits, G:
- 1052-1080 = 17.4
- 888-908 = 12.7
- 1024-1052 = 16.4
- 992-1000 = 13.9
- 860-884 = 12.2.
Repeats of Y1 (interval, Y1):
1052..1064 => -0.4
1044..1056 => 0.9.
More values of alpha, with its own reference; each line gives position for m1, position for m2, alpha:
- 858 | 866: 0.227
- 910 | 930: 0.004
